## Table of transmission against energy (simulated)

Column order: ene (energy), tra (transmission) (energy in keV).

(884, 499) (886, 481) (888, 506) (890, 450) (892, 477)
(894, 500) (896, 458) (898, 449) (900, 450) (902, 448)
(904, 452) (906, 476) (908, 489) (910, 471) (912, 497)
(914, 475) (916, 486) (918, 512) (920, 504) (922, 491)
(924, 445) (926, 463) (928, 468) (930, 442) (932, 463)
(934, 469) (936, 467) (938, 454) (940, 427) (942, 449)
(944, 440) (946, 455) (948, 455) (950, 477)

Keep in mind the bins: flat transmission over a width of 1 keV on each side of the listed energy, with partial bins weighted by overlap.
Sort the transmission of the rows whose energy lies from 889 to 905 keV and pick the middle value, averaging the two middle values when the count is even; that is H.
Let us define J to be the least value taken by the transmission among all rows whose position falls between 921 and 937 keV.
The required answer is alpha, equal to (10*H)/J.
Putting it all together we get 10.2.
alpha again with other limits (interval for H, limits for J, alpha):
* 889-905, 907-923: 9.6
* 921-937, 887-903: 10.4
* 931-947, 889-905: 10.1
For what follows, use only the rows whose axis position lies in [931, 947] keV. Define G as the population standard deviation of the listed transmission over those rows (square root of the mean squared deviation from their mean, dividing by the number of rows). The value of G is 13.3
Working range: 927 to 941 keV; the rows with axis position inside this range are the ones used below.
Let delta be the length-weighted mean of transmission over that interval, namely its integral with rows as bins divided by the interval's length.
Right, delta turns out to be 456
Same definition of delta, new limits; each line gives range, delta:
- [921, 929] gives 467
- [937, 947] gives 445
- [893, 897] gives 479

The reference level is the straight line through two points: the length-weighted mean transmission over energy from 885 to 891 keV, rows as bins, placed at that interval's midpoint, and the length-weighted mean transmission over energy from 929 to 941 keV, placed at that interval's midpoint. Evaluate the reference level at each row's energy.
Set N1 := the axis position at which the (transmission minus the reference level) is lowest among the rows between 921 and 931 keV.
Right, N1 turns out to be 924 keV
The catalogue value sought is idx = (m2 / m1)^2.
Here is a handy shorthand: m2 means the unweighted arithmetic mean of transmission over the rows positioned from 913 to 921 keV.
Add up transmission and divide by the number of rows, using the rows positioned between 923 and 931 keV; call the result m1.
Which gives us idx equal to 1.18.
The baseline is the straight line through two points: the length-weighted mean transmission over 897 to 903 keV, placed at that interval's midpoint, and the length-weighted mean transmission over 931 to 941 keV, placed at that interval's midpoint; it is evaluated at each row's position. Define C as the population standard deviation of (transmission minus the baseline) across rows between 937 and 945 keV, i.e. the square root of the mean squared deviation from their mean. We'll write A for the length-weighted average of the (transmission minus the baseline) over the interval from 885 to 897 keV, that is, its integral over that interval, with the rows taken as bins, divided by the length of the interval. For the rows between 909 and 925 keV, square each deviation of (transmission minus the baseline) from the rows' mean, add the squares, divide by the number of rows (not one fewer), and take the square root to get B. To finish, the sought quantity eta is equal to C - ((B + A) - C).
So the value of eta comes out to -31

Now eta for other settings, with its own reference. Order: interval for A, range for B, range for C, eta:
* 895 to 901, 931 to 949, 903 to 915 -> 11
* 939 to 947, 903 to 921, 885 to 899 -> 42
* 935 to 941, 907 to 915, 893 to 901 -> 39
